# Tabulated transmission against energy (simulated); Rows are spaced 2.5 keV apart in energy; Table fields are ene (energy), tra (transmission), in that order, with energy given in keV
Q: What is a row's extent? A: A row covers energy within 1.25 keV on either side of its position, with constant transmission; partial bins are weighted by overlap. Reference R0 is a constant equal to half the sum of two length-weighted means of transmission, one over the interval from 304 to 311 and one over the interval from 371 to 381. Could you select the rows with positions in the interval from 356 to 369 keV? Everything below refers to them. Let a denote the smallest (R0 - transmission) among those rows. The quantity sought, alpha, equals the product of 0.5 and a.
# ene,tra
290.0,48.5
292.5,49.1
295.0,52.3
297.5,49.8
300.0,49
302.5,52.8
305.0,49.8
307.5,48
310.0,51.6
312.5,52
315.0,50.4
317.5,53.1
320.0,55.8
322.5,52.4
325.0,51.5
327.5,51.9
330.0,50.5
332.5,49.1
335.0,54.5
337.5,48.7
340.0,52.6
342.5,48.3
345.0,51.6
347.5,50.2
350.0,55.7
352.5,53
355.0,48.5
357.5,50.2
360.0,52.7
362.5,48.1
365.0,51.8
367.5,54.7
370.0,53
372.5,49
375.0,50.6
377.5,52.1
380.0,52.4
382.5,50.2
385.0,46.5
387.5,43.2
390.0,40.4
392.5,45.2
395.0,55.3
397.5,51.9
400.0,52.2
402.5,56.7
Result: -2.16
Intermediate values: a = -4.3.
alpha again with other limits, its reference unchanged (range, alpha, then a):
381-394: 0.09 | 0.2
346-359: -2.66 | -5.3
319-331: -2.71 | -5.4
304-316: -0.81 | -1.6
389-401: -2.46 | -4.9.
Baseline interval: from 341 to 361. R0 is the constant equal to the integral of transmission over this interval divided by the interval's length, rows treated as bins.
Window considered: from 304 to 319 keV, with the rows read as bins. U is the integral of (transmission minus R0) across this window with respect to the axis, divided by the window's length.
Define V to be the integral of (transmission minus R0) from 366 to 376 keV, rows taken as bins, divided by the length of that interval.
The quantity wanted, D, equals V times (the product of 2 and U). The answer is -0.4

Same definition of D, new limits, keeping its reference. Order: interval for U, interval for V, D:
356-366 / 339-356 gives -0.2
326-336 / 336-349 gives -0.2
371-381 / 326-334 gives 0.3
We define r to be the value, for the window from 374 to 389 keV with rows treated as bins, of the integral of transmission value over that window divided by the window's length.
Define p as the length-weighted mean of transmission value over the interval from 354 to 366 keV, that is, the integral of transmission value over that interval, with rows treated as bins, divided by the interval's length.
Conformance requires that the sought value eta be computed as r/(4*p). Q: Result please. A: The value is 0.244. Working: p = 50.3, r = 49.0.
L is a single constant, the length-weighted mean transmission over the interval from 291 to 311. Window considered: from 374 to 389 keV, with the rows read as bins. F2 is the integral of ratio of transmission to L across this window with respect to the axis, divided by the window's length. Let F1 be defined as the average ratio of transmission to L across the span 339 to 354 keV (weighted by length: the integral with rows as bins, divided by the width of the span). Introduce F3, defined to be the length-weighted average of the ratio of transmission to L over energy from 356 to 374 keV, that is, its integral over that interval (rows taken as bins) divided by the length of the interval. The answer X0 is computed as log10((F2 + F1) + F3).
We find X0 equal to 0.481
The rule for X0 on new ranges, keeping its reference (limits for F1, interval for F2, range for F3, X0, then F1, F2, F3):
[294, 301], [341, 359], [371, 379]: 0.481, 1.00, 1.02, 1.01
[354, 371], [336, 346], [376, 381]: 0.486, 1.02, 1.00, 1.04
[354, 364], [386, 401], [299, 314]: 0.470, 0.99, 0.95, 1.01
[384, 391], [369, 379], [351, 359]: 0.461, 0.86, 1.02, 1.01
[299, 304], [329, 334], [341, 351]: 0.482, 1.01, 0.99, 1.02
